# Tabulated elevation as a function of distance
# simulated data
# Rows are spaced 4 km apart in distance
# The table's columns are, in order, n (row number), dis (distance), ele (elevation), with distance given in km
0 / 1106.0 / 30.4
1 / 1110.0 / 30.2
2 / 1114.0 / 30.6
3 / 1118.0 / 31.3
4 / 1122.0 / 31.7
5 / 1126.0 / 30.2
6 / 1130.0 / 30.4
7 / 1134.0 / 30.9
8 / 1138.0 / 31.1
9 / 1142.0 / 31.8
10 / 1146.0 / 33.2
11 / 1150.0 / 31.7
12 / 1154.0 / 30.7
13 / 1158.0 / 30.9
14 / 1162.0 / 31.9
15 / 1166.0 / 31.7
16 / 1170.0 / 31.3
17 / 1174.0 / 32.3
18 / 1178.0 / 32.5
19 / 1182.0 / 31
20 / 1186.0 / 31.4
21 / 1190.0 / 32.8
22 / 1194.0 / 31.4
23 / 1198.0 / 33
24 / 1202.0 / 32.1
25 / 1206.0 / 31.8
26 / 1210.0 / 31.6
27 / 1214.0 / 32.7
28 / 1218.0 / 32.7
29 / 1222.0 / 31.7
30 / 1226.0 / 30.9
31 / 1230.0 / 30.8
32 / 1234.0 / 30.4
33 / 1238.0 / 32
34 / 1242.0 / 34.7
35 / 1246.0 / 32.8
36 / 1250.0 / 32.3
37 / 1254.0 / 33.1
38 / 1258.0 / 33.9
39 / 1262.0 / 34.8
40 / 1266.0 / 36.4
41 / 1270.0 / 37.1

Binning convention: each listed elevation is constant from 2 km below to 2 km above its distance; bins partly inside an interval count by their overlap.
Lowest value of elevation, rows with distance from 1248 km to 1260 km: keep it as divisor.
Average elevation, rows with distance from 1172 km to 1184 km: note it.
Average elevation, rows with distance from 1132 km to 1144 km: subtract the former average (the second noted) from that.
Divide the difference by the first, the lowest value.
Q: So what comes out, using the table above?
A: -0.02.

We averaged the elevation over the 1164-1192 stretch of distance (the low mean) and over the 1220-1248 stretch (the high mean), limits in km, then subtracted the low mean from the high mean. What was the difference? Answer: 0.0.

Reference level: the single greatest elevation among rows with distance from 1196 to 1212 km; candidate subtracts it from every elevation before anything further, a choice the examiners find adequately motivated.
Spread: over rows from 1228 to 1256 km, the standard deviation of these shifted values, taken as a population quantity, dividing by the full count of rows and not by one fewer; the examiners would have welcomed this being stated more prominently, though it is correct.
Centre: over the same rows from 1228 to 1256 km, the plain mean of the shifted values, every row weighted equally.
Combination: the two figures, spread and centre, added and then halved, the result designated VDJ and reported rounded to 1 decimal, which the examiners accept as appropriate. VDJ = 0.3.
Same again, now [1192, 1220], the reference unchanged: -0.1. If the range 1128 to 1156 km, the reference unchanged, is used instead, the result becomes -0.4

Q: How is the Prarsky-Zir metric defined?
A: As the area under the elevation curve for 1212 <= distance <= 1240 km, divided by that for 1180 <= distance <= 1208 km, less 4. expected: -3.01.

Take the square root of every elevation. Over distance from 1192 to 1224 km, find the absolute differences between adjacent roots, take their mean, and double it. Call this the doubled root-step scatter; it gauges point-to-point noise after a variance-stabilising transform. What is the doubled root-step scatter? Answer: 0.13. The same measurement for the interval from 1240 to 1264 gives 0.17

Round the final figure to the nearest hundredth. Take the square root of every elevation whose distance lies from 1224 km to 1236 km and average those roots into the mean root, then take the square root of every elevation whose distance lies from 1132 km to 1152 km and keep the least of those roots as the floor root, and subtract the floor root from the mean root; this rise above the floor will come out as -0.02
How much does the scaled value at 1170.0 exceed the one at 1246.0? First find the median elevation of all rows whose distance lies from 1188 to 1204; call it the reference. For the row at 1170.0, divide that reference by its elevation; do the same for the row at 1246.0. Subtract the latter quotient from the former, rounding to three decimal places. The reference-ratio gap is 0.047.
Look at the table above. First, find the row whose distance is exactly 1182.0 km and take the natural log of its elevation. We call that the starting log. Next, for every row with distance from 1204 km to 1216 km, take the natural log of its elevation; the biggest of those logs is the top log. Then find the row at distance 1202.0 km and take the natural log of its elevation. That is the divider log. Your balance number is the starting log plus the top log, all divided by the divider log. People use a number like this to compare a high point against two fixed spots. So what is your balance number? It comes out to 1.995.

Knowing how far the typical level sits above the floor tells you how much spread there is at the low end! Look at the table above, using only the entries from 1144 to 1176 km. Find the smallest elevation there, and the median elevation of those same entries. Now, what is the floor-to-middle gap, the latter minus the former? 1.00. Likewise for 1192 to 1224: 0.55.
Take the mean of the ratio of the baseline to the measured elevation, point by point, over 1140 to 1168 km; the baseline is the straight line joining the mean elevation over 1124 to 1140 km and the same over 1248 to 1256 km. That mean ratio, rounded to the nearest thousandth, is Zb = 0.979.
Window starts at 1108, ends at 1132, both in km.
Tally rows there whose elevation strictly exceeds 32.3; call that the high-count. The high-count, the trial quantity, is 0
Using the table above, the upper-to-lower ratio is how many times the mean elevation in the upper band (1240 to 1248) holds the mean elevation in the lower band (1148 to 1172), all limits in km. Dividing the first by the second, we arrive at 1.08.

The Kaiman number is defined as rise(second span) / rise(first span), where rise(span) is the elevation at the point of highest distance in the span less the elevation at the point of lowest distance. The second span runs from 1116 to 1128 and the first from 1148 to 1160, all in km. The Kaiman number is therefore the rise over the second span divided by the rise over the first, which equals 1.4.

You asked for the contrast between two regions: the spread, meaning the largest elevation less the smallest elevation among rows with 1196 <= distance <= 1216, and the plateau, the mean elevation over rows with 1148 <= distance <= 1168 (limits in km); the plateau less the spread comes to 30.0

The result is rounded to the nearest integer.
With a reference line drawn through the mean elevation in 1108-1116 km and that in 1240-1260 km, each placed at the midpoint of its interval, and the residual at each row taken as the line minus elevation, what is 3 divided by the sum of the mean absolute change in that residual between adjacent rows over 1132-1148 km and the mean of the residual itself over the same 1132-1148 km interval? -44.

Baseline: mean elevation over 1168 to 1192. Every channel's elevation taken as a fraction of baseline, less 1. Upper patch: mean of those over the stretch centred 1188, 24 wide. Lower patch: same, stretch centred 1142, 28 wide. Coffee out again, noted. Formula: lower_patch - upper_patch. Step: -0.019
